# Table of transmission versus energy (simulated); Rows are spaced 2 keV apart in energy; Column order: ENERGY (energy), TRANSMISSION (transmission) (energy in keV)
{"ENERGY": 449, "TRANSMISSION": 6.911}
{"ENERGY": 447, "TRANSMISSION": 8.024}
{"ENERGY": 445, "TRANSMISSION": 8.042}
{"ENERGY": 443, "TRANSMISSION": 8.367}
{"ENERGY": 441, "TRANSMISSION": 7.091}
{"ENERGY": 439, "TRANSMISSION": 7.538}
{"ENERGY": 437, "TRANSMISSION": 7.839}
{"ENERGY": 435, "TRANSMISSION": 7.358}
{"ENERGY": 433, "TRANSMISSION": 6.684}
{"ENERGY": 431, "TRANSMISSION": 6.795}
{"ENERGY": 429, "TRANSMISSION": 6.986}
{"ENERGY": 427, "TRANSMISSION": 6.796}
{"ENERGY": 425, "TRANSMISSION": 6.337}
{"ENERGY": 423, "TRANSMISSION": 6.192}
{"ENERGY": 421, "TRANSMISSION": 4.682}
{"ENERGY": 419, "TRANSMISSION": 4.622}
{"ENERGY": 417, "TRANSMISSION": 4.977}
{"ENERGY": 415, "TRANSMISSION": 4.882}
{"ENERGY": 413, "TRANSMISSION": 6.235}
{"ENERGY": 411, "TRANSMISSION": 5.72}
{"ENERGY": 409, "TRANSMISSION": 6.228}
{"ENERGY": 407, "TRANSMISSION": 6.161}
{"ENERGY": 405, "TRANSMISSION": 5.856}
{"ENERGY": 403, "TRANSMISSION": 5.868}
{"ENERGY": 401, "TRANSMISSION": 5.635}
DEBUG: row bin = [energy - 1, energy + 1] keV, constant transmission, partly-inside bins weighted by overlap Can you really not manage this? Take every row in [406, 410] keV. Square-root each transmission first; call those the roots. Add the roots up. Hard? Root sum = 5.0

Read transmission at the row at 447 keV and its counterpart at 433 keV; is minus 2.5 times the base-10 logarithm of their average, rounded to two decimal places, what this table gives -2.17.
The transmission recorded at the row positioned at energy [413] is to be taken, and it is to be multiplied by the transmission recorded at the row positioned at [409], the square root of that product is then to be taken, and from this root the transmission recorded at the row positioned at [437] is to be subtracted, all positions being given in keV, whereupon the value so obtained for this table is -1.6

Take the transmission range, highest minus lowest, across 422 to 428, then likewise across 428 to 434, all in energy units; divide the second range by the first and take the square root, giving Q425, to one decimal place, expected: 0.7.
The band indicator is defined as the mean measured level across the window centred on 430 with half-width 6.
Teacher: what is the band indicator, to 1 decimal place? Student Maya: 6.8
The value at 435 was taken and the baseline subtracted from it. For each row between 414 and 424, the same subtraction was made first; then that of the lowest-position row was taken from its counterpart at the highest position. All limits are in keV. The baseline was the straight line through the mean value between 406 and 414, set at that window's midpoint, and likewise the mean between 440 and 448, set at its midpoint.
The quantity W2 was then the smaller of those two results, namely -0.05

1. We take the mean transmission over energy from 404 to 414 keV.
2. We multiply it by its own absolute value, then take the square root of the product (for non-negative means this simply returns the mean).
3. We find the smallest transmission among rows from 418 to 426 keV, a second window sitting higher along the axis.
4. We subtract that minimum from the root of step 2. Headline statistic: 1.4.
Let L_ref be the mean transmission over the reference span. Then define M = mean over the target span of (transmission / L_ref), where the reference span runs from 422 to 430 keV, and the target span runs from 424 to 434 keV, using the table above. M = 1.02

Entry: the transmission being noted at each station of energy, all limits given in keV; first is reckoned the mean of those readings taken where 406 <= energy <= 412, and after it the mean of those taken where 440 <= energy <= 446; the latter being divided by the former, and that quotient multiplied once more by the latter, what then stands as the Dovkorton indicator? 10.2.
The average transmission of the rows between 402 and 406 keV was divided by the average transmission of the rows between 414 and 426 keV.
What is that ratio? 1.11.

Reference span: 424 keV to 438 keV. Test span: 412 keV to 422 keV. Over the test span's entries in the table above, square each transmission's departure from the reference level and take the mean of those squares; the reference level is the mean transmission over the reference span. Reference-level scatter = 3.93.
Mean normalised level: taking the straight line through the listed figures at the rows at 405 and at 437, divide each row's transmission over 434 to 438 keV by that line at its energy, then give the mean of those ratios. 0.98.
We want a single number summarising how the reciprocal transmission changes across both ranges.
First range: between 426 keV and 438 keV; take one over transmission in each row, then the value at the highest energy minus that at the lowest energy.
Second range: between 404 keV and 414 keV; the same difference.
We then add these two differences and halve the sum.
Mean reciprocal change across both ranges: -0.015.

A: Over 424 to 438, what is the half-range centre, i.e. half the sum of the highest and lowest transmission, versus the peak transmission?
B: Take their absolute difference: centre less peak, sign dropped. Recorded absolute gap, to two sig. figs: 0.75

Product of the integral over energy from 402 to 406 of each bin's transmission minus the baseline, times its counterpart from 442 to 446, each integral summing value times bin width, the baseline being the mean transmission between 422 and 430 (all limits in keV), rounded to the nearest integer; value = -19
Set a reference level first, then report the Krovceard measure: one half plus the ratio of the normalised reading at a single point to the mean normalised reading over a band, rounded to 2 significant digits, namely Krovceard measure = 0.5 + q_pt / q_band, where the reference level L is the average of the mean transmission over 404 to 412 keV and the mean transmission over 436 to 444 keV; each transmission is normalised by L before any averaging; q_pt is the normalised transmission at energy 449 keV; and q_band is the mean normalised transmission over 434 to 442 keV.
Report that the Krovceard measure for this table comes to 1.4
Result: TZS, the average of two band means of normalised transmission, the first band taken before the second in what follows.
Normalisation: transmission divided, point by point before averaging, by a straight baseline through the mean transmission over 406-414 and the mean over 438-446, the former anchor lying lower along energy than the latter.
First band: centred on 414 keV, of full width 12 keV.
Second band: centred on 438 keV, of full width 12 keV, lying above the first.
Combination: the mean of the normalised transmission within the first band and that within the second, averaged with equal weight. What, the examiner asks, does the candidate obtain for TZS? 0.93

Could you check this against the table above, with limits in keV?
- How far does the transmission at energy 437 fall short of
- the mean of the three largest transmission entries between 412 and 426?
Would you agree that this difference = -1.6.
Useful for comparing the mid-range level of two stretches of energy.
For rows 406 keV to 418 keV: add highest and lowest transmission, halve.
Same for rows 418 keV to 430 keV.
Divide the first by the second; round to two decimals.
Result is 0.96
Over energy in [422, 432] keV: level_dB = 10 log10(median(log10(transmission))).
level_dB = -0.80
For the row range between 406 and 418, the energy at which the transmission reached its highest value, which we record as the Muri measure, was 413 keV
